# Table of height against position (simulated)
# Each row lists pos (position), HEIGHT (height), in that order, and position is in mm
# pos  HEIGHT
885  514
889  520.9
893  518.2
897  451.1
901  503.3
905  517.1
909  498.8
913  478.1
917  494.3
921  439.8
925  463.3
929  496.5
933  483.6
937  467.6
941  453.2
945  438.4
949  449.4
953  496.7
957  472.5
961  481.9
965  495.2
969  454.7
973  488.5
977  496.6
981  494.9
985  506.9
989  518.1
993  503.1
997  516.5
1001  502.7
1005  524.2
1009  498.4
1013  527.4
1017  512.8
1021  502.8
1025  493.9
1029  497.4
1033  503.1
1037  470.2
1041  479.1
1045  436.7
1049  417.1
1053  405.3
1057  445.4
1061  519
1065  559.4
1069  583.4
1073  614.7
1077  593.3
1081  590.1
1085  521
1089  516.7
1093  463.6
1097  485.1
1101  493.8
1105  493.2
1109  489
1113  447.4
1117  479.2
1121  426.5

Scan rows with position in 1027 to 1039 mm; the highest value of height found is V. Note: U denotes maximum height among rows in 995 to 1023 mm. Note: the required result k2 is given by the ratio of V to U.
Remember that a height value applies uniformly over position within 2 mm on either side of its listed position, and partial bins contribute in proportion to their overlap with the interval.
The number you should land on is 0.95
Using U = 527.4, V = 503.1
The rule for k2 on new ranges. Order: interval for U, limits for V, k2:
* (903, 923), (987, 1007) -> 1.01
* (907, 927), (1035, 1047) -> 0.96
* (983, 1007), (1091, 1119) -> 0.94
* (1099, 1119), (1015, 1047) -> 1.04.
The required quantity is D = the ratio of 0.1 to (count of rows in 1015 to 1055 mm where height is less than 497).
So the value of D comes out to 0.017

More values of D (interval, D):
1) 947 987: 0.011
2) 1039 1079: 0.020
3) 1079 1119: 0.014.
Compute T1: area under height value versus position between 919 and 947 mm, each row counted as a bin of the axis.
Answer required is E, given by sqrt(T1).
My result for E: 114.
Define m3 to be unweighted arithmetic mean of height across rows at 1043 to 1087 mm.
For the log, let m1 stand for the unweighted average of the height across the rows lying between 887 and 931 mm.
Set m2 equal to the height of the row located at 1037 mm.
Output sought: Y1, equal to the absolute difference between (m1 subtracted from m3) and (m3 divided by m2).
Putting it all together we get 27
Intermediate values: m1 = 489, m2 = 470.2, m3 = 517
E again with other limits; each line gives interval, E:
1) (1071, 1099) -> 123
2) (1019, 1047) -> 116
